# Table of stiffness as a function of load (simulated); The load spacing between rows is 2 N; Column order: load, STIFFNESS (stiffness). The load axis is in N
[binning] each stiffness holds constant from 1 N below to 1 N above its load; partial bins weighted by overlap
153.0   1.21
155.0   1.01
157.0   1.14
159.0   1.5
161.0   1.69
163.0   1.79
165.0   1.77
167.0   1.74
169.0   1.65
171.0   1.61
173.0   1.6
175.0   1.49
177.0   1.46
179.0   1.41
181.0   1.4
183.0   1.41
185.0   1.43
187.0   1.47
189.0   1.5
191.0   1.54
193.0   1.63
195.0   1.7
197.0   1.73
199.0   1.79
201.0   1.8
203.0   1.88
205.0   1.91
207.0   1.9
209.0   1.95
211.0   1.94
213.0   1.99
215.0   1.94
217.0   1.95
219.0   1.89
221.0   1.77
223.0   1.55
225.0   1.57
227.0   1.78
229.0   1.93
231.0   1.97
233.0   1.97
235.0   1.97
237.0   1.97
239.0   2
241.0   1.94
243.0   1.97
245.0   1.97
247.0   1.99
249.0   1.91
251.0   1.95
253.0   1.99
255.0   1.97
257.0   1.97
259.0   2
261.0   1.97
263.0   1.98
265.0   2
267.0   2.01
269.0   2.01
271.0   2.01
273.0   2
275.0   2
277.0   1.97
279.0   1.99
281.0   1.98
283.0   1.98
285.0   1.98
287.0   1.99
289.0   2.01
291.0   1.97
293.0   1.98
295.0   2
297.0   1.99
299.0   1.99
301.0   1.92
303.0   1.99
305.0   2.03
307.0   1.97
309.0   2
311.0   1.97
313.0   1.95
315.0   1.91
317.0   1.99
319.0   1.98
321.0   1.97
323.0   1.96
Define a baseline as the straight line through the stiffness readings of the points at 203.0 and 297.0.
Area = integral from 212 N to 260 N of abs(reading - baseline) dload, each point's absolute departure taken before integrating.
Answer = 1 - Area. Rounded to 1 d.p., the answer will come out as -2.6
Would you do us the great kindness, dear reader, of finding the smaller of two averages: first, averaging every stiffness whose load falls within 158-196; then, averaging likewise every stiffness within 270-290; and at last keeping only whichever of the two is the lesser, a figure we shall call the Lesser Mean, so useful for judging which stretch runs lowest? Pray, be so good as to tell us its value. 1.57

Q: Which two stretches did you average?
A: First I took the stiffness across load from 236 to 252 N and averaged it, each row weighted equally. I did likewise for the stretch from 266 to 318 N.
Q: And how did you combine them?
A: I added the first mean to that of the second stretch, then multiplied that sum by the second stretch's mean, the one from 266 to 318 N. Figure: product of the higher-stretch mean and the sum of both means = 7.8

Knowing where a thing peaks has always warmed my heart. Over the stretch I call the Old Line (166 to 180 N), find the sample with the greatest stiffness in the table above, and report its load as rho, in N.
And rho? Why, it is 167.0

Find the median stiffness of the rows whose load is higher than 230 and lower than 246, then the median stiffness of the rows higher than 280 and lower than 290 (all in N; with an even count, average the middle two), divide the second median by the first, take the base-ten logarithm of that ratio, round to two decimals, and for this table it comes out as 0.00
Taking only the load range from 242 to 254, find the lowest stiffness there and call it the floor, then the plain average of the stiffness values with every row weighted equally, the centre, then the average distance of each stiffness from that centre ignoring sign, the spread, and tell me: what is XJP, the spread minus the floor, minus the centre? -3.85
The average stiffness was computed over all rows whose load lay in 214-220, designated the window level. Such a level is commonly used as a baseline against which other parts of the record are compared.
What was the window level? 1.93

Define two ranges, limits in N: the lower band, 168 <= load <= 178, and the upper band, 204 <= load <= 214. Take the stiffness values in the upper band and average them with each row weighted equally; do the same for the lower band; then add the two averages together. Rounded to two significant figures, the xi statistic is 3.5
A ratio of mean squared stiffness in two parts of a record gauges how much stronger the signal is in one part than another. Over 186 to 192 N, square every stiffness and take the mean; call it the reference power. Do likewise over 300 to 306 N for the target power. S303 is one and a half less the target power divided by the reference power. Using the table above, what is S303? -0.235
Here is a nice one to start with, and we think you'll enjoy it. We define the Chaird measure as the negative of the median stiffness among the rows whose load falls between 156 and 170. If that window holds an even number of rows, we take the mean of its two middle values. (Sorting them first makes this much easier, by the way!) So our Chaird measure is -1.69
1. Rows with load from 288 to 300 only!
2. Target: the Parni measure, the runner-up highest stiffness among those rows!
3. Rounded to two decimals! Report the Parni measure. 2.00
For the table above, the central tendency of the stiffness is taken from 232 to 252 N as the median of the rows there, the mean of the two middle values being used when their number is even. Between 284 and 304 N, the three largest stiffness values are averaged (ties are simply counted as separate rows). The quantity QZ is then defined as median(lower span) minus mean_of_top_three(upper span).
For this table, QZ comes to -0.030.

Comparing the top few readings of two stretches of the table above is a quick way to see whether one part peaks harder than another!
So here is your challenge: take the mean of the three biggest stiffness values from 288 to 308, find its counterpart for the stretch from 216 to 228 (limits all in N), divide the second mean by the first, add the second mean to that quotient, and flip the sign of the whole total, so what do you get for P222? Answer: -2.80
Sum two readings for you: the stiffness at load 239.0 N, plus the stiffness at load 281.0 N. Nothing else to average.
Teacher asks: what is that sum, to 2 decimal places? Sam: 3.98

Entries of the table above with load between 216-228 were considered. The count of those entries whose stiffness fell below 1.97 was 6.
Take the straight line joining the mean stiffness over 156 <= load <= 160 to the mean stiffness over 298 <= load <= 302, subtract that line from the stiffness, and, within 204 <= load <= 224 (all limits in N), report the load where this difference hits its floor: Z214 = 223.0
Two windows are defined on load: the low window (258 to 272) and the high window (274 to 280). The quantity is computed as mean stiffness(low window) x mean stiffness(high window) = 4.0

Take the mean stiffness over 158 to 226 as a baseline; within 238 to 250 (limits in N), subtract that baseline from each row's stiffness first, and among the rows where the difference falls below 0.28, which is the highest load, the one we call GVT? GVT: 249.0 N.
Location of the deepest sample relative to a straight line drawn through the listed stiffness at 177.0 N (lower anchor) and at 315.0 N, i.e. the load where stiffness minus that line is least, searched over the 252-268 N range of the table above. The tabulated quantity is 261.0 N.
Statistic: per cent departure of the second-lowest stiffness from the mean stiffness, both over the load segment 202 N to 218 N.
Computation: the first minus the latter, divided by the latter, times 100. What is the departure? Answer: -1.7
